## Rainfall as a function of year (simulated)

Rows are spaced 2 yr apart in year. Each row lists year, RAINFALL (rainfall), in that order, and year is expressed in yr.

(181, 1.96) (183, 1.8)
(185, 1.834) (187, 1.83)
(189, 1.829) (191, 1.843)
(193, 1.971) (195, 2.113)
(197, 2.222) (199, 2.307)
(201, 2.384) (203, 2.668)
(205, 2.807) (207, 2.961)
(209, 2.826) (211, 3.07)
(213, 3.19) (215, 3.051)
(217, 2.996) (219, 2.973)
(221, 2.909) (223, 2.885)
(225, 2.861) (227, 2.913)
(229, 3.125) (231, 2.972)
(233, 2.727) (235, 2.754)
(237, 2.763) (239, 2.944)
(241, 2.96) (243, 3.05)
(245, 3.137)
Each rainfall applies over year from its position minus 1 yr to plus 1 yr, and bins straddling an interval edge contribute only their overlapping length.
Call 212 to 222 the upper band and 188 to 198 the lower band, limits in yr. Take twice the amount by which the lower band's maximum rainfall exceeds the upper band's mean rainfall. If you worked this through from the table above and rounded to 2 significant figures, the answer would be -1.6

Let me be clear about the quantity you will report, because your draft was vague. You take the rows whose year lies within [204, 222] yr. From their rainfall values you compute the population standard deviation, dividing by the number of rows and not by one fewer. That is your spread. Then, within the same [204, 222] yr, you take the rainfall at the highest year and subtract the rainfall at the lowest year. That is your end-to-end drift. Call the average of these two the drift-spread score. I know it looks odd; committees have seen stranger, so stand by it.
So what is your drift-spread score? 0.1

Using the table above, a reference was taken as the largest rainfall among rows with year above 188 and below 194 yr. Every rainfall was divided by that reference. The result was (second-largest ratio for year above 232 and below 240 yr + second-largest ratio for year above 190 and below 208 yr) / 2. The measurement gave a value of 1.41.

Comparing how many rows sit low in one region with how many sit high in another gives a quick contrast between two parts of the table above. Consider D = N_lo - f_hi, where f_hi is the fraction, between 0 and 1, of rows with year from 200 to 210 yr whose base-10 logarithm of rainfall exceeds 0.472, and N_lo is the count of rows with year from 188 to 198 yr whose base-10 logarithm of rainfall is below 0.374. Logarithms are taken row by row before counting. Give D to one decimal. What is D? 5.0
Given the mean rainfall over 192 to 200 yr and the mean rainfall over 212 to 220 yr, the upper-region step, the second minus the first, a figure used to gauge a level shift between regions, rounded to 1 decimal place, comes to 0.9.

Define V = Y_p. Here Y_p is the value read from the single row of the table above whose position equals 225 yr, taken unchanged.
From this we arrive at 2.861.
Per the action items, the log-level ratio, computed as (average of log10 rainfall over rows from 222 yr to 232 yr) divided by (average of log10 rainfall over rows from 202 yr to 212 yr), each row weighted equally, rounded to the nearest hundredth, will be 1.03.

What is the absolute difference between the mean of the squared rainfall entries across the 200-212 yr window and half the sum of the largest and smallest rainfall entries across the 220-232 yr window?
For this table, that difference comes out 5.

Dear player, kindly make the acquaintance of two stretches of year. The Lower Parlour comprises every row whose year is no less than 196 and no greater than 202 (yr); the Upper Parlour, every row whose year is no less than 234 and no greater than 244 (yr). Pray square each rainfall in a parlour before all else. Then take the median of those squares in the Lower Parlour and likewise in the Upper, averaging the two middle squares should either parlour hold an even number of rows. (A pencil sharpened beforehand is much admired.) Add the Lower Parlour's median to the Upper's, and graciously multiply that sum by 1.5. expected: 21.0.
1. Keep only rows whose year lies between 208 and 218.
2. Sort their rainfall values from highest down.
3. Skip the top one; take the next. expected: 3.07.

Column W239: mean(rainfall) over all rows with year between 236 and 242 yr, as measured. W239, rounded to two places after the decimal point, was 2.89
